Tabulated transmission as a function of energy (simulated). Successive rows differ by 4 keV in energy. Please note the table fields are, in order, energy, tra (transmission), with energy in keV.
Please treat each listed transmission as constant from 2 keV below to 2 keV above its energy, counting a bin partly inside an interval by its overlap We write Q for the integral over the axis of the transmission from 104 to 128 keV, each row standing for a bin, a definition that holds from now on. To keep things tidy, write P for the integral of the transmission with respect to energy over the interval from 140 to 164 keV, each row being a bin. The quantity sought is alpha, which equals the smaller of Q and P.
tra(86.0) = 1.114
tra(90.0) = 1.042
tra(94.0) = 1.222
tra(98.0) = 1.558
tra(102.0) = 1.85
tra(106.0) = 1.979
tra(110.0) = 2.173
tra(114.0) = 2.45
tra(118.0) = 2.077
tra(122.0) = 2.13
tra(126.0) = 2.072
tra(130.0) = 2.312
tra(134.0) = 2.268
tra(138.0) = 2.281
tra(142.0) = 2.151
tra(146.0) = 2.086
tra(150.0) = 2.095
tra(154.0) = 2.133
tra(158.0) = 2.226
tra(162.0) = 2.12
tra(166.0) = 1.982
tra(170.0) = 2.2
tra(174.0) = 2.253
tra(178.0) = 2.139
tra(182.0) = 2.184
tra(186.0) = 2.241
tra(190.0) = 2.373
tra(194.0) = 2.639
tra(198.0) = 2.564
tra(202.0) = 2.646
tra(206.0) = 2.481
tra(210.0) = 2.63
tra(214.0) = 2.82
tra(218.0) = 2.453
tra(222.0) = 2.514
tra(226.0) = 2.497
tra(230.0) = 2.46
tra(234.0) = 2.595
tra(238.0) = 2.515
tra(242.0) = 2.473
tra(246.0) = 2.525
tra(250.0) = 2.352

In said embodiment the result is 51.2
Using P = 51.2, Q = 52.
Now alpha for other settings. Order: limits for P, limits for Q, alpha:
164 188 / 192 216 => 52.0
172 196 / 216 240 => 55.3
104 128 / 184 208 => 51.5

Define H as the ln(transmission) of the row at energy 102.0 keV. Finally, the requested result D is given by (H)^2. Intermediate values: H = 0.62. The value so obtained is 0.38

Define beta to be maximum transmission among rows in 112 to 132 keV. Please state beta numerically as 2.45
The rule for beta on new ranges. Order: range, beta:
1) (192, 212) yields 2.646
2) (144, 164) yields 2.226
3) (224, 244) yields 2.595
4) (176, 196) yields 2.639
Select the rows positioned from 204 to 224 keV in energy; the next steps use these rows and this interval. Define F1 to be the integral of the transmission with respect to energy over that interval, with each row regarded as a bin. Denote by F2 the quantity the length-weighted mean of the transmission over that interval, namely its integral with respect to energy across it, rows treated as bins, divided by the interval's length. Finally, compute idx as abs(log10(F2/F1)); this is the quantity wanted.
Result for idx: 1.30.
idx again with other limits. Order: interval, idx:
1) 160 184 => 1.38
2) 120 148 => 1.45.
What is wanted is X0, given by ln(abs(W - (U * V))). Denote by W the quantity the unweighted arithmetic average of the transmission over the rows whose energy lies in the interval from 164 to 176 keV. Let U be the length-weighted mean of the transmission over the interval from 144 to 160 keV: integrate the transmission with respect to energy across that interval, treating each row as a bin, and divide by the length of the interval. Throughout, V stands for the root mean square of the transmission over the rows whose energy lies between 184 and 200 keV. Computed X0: 1.13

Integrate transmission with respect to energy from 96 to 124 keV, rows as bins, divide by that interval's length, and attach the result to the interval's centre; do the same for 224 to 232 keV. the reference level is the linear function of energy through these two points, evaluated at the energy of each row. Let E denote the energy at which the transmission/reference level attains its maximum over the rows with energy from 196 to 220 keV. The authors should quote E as 214.0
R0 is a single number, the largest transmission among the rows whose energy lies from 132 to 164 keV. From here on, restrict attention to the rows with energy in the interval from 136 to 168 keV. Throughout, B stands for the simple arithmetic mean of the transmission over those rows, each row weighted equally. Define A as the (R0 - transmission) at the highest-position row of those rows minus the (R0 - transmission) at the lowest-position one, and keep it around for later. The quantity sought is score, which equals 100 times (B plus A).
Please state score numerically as 243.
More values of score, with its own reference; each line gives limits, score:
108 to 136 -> 212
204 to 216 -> 230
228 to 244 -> 250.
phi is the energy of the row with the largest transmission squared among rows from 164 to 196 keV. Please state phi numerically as 194.0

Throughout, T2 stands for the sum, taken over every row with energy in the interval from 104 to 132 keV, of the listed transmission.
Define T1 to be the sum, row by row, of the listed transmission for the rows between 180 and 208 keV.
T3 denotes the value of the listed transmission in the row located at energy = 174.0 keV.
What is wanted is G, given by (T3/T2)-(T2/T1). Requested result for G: -0.74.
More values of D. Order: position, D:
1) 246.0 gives 0.86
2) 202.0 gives 0.95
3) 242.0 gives 0.82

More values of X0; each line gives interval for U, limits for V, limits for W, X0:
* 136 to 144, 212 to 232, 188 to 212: 1.13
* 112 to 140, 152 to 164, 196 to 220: 0.79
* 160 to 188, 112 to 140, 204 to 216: 0.78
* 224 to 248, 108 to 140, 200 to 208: 1.11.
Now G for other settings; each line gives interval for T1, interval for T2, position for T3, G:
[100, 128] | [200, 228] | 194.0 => -1.08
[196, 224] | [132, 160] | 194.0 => -0.67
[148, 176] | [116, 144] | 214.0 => -0.83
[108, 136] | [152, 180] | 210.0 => -0.80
